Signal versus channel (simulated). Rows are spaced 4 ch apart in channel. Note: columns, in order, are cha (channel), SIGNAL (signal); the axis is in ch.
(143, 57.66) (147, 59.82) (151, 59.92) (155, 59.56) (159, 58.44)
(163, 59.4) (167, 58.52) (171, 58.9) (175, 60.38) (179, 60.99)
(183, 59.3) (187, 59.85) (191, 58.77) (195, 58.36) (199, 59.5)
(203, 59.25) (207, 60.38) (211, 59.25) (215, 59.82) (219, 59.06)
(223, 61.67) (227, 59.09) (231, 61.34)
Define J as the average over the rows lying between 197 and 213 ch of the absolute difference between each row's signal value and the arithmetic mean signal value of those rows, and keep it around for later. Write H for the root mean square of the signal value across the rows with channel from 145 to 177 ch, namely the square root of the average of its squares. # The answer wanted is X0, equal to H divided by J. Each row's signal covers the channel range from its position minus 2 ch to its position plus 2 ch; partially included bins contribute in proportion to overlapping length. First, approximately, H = 59.37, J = 0.39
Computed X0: 151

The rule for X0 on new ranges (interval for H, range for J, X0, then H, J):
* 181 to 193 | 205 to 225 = 75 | 59.31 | 0.79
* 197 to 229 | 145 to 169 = 113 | 59.76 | 0.53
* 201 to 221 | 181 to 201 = 126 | 59.55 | 0.47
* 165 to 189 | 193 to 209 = 105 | 59.66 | 0.57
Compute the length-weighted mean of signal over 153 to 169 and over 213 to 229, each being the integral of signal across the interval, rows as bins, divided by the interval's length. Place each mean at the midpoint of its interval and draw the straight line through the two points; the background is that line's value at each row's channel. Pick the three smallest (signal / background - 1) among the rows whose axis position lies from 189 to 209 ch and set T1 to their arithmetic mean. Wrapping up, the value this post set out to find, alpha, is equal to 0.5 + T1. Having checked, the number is 0.488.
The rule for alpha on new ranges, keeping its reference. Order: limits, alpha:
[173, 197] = 0.490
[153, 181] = 0.493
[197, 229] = 0.488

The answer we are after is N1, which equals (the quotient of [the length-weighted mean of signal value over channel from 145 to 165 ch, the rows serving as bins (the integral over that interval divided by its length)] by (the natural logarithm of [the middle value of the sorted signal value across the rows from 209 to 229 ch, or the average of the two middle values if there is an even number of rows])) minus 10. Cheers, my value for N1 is 4.56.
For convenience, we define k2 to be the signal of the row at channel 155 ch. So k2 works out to 59.56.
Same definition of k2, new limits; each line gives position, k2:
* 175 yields 60.38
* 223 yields 61.67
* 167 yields 58.52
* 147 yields 59.82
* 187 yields 59.85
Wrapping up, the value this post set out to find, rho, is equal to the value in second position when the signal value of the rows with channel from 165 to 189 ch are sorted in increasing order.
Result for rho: 58.9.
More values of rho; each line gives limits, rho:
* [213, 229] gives 59.09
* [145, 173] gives 58.52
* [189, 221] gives 58.77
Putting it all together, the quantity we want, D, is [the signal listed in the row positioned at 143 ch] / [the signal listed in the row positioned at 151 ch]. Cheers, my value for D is 0.96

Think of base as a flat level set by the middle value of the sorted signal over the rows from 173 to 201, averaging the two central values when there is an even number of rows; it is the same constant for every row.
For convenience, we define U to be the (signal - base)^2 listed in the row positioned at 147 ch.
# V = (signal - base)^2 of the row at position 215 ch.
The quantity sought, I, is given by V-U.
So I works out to 0.0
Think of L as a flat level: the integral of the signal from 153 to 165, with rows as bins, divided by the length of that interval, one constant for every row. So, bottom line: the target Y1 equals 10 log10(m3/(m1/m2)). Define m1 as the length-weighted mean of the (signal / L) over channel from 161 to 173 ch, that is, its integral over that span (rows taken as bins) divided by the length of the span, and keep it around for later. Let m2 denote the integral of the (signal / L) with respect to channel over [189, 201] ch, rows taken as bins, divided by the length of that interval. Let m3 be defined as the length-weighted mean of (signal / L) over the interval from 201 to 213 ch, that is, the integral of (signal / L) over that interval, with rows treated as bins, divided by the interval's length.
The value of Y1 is 0.03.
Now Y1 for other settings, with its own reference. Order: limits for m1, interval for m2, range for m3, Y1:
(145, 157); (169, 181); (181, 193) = 0.04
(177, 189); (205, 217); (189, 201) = -0.04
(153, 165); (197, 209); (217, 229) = 0.10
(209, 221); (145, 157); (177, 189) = 0.09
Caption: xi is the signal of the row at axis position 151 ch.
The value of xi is 59.92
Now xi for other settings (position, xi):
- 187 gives 59.85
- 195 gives 58.36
